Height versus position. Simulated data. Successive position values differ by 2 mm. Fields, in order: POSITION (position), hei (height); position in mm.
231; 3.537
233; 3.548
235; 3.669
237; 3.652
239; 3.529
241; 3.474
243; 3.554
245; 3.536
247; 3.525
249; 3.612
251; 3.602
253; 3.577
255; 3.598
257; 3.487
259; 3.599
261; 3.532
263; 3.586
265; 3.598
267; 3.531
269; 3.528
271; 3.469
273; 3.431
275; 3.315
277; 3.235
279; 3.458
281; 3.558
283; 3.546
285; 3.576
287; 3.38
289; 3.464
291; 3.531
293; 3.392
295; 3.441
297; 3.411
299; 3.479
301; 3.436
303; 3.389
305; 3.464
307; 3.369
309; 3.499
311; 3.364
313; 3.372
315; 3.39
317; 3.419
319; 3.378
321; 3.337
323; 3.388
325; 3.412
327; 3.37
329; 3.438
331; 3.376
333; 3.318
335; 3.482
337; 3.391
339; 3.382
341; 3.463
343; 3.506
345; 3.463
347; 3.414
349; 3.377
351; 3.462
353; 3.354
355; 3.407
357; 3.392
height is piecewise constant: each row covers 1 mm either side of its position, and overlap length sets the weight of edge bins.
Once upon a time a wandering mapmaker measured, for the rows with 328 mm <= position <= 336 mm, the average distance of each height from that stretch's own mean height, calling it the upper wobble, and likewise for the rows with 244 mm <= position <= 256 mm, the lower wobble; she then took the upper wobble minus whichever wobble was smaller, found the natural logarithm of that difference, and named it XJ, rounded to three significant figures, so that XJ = -3.62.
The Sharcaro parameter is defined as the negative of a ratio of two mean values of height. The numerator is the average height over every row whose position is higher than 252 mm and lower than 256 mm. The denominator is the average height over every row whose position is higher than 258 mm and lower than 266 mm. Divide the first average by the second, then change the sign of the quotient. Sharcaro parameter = -1.00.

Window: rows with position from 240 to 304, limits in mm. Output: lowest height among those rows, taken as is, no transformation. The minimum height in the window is 3.235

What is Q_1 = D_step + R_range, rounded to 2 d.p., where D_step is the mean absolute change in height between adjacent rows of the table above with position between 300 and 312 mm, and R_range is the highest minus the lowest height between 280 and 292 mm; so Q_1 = 0.29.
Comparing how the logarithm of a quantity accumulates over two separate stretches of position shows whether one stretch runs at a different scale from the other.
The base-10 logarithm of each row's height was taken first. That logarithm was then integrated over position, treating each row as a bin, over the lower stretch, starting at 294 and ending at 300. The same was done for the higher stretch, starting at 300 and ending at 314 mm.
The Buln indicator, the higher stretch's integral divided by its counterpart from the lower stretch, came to 2.3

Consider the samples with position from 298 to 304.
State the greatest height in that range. 3.479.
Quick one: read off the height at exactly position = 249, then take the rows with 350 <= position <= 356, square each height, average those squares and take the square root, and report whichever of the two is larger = 3.61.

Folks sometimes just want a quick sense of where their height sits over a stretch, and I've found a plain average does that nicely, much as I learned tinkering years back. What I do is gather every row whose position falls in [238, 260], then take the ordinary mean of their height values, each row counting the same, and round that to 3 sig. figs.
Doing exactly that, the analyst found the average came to 3.55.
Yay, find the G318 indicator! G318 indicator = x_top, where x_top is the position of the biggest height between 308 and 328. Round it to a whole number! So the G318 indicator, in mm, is 309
